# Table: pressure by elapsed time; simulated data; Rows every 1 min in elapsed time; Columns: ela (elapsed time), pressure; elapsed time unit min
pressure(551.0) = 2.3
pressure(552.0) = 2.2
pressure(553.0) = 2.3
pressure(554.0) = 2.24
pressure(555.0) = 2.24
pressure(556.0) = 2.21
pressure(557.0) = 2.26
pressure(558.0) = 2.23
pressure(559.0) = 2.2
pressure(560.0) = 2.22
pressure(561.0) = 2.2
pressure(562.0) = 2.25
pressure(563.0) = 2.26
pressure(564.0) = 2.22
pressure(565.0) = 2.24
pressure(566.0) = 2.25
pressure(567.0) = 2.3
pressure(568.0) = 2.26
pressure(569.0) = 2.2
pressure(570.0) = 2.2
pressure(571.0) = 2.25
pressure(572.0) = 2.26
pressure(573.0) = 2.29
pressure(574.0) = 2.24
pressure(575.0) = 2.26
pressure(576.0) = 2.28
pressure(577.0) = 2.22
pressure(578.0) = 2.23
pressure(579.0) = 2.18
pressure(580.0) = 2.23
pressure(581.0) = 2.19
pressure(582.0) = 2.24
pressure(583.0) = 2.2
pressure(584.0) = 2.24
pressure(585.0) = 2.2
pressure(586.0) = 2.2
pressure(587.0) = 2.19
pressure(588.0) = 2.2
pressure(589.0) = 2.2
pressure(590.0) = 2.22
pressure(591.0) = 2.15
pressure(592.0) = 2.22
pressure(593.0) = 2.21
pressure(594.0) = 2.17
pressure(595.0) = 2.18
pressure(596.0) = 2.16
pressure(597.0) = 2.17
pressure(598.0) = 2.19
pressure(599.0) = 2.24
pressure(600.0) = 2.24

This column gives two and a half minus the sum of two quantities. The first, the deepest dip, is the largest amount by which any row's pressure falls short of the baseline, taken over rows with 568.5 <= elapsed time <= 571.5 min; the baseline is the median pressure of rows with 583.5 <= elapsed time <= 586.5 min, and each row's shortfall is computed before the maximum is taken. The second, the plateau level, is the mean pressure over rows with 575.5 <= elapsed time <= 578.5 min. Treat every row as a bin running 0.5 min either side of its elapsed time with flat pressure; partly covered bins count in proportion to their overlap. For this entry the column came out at 0.257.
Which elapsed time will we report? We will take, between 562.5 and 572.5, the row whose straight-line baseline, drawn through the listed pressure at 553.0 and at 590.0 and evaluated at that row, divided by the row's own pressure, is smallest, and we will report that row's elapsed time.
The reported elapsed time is 567.0 min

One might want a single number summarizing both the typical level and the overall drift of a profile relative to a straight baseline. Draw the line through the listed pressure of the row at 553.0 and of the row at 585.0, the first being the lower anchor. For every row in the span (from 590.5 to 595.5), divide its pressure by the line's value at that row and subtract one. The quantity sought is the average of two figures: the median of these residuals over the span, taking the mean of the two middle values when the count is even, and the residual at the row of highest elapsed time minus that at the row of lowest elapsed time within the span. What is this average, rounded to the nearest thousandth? 0.012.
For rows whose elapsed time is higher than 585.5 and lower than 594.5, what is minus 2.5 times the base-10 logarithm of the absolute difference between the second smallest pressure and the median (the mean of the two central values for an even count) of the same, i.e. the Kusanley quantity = 3.81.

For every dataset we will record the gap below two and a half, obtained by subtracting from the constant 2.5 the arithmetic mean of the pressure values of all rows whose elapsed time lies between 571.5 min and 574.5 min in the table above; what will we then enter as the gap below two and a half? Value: 0.237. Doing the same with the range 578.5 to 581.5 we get 0.300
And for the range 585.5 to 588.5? 0.303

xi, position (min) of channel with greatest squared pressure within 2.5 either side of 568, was 567.0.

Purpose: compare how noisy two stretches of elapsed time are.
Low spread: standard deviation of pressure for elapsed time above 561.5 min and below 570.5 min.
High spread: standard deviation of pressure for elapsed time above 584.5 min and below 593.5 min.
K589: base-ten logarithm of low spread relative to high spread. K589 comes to 0.18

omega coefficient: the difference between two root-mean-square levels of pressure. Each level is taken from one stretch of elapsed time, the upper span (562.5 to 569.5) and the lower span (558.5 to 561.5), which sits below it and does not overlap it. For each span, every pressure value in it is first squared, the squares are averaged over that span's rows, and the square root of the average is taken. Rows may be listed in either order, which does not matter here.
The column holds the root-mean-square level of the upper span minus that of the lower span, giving 0.041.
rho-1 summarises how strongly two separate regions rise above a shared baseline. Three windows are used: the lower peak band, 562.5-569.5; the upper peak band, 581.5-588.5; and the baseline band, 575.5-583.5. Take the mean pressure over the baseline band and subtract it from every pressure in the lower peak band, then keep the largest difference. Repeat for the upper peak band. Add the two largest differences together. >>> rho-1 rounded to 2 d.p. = 0.10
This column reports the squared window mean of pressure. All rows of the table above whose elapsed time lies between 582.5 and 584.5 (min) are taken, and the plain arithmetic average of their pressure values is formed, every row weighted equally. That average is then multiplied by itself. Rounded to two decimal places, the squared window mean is 4.93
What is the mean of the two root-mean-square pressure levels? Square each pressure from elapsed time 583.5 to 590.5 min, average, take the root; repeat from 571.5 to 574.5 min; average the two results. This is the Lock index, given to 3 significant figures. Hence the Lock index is 2.24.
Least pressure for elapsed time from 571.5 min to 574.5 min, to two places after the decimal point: 2.24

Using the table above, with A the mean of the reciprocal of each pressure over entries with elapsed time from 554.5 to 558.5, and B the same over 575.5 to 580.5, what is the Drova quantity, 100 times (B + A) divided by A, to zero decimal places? 200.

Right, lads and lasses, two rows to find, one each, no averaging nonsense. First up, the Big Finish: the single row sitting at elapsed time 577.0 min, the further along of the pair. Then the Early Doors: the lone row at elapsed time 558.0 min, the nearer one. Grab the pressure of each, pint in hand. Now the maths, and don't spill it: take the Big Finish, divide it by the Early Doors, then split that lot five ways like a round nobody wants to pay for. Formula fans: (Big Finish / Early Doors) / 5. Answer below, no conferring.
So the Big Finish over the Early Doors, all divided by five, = 0.199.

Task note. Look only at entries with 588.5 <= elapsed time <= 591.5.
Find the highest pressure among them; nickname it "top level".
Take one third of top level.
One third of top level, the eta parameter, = 0.740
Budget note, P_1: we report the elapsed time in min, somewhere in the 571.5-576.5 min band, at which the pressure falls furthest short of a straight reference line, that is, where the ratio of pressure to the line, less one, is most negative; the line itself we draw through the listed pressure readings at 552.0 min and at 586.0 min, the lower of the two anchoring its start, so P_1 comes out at 574.0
